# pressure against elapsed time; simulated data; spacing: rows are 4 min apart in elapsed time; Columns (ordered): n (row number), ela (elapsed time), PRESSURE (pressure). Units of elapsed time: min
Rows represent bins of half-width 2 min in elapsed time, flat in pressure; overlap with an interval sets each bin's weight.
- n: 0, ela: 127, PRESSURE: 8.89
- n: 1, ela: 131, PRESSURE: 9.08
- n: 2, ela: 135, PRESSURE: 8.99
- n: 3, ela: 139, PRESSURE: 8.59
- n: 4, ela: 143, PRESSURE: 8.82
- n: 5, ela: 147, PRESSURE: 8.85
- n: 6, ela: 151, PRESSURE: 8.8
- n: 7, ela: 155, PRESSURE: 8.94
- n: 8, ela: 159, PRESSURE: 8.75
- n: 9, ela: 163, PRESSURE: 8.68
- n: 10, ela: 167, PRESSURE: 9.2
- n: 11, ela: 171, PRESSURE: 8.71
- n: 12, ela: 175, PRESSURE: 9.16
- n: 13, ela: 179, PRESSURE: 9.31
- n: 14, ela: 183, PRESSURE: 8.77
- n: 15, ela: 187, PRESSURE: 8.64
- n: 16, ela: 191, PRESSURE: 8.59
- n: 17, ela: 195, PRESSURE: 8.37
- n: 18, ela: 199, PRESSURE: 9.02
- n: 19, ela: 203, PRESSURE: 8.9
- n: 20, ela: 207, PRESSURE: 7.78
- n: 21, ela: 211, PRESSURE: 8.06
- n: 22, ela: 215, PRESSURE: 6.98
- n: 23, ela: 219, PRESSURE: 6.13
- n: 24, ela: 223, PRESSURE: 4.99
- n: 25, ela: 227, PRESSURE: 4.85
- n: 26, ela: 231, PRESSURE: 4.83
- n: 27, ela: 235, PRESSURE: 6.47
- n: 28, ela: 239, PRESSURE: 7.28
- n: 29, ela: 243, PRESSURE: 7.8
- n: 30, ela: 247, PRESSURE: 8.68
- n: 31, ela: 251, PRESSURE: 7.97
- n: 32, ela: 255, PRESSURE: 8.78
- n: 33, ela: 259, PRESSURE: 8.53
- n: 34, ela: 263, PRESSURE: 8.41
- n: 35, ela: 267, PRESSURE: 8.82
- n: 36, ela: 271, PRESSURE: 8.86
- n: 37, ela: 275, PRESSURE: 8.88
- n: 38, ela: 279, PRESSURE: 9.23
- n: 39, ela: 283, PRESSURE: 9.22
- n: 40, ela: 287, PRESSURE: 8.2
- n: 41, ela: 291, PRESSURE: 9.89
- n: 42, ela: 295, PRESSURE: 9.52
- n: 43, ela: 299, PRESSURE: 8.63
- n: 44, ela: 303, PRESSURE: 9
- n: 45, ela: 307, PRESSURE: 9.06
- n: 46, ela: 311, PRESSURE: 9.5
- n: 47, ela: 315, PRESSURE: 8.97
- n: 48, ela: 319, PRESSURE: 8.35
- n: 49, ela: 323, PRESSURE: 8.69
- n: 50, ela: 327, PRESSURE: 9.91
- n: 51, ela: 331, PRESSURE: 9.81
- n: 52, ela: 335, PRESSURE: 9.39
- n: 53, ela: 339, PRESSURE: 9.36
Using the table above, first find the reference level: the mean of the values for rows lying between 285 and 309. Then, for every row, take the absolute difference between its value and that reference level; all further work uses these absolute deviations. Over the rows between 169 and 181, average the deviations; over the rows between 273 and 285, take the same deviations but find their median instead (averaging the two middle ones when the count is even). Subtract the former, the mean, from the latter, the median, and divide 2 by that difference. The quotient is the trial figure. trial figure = -30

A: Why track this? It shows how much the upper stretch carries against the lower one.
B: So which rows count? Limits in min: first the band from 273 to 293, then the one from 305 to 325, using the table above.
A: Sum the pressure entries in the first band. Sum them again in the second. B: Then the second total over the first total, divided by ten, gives 0.098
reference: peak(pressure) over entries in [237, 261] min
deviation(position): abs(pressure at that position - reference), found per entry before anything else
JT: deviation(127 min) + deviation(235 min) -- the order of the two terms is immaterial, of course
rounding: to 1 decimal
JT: 2.4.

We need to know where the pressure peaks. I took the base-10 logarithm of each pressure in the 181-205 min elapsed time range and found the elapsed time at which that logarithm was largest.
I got 199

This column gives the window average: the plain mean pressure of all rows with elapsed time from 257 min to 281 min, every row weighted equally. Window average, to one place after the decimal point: 8.8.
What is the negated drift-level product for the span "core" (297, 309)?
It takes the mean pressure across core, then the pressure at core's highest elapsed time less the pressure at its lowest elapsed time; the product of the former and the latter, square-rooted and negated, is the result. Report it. -2.0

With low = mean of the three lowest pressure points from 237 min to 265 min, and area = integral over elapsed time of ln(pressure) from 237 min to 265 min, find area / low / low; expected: 1.00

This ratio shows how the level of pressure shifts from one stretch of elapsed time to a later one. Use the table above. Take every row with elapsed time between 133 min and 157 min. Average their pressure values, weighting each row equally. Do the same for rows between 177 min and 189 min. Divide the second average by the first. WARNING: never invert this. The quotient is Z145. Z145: 1.0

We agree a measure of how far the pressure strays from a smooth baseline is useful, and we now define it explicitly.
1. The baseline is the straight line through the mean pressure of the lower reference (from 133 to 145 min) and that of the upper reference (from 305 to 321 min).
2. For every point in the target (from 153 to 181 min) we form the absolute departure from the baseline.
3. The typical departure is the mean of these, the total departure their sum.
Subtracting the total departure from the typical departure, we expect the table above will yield -1.4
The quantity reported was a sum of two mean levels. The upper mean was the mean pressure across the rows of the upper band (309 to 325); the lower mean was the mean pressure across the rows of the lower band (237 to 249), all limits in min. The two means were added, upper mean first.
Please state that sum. 16.8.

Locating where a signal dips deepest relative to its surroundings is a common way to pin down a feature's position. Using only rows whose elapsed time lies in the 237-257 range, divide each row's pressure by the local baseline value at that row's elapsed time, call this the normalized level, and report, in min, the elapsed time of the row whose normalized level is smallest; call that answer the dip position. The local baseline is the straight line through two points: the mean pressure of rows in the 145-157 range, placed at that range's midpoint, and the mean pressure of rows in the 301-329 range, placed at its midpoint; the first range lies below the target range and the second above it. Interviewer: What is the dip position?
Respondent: 239 min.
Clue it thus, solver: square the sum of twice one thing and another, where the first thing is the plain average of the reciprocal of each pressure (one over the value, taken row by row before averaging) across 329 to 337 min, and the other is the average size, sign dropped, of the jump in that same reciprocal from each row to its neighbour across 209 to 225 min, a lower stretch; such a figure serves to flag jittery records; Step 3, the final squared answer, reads 0.055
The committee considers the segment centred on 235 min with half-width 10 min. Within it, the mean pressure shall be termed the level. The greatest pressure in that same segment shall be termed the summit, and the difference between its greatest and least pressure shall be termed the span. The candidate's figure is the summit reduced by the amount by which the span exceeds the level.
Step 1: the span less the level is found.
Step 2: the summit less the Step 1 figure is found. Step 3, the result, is 11.1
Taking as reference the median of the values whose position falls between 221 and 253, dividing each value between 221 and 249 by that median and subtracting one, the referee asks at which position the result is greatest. 247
